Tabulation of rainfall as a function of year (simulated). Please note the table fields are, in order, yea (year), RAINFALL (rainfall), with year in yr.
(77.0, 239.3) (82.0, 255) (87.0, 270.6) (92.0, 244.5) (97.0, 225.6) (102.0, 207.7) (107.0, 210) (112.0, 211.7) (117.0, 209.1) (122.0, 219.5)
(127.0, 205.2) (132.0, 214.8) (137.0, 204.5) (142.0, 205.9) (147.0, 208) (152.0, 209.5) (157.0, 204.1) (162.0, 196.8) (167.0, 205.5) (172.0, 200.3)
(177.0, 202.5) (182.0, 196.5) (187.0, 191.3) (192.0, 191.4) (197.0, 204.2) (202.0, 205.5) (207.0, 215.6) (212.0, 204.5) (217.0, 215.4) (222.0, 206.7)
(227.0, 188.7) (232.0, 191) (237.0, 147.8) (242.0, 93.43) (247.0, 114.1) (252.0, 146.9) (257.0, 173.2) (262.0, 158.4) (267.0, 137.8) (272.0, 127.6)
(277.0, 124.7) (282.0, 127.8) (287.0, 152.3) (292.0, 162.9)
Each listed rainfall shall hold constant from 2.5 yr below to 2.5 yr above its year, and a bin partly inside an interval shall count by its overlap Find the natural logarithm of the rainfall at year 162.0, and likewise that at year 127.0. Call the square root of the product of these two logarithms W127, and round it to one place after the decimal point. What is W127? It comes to 5.3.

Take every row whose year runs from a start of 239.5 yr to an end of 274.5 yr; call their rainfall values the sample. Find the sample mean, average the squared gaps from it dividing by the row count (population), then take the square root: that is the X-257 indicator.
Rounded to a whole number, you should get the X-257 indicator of 25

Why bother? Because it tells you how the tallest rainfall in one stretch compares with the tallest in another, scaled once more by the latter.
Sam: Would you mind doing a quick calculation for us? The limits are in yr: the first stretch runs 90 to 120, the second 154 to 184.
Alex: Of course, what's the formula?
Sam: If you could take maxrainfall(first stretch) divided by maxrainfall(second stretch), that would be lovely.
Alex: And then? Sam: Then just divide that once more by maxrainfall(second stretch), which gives 0.0058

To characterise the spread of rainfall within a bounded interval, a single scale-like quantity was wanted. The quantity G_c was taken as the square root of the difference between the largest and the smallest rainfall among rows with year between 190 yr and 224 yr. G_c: 4.9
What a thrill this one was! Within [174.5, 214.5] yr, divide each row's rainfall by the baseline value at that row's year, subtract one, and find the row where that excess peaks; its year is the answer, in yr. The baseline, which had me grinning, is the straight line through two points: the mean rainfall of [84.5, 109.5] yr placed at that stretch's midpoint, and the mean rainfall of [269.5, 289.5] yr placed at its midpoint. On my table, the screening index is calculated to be 207.0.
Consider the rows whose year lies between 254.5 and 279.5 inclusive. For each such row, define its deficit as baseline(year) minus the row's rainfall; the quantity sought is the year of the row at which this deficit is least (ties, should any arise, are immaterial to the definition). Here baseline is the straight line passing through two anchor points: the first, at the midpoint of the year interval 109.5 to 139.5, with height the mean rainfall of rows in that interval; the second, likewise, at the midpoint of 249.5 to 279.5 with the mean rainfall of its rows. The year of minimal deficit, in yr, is 257.0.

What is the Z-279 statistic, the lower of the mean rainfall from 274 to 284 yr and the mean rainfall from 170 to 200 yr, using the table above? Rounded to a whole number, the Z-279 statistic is 126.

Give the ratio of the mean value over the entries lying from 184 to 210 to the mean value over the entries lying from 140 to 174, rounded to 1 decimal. 1.0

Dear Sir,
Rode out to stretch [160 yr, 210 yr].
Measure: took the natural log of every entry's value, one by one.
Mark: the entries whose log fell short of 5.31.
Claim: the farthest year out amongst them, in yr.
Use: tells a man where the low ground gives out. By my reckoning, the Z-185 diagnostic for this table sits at 192.0 yr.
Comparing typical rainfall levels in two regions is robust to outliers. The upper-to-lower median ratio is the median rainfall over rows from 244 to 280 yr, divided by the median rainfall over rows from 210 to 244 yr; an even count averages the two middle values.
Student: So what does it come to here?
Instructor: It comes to 0.72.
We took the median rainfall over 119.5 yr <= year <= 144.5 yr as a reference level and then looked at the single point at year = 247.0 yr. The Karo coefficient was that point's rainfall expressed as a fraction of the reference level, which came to 0.55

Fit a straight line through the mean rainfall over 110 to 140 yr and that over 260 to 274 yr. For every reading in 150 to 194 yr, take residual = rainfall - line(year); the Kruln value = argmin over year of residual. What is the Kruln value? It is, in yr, 162.0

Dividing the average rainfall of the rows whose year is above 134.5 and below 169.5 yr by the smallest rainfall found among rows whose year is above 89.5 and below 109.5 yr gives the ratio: 0.99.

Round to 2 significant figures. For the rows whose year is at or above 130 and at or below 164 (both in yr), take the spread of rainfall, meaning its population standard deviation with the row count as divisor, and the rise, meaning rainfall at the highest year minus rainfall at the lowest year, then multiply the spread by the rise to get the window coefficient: -92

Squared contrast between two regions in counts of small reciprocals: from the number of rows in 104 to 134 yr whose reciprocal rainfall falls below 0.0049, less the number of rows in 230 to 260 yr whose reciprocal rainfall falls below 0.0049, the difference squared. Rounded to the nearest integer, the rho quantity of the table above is 36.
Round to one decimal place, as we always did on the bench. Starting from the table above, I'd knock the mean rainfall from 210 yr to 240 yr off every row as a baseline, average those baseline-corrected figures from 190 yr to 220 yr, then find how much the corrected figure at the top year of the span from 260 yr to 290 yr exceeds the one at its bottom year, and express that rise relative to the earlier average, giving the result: -0.4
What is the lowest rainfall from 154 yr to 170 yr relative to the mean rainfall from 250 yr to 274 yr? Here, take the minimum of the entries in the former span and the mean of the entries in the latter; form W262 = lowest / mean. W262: 1.32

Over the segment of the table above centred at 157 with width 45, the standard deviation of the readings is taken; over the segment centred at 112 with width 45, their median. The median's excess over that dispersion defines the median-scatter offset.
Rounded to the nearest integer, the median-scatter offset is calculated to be 208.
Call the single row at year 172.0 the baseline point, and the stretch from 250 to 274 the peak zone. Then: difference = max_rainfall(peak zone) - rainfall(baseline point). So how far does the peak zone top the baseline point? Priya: -27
